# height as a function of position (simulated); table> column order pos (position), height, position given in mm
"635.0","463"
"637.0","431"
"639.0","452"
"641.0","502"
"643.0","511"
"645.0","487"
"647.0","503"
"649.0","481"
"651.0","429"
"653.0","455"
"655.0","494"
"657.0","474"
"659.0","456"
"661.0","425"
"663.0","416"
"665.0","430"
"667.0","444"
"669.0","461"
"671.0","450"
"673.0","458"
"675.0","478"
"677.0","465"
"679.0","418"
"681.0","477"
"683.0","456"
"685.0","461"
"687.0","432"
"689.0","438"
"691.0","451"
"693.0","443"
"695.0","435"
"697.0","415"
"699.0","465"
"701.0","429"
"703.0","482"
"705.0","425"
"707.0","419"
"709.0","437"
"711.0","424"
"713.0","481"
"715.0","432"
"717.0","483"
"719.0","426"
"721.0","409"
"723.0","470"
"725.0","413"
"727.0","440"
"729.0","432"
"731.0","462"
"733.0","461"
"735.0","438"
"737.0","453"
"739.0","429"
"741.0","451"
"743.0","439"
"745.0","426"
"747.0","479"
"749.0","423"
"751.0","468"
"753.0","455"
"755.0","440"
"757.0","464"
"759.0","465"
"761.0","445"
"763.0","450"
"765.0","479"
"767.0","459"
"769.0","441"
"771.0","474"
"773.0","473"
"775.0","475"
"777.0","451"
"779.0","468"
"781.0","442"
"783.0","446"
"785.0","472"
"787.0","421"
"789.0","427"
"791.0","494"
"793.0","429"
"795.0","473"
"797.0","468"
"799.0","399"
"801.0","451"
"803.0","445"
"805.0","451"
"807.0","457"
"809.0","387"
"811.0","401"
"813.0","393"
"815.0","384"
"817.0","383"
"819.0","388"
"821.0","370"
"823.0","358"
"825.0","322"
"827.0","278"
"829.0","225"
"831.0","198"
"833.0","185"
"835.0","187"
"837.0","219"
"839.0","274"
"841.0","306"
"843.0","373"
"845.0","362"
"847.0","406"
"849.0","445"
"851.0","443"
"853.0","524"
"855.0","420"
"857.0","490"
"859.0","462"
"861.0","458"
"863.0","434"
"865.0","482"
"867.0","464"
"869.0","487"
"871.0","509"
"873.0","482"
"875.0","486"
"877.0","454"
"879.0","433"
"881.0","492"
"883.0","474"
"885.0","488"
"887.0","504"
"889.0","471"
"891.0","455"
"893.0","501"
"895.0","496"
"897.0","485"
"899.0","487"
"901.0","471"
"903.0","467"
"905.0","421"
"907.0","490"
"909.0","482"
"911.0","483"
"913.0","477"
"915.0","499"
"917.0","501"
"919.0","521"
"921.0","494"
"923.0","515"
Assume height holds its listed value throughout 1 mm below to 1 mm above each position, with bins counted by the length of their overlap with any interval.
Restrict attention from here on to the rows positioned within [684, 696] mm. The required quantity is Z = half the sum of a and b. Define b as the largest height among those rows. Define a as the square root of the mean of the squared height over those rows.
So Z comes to 452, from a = 443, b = 461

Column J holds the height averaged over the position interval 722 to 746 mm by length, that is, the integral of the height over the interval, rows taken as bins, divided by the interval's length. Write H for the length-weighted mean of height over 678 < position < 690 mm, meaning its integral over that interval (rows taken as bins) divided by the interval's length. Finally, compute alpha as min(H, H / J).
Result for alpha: 1.01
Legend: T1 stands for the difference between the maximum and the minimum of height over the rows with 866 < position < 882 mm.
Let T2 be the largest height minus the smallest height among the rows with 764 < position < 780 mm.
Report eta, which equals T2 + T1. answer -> 114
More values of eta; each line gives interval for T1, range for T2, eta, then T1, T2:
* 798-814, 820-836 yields 255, 70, 185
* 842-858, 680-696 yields 207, 162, 45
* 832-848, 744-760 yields 277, 221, 56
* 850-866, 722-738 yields 161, 104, 57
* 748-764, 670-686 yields 105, 45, 60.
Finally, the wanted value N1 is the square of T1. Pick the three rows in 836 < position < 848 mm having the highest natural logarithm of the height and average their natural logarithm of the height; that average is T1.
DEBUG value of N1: 35.3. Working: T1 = 5.94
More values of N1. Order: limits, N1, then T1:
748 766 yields 37.9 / 6.15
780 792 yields 37.9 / 6.15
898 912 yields 38.3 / 6.19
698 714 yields 38.0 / 6.17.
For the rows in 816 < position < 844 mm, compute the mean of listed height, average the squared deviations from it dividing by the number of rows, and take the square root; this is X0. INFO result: 74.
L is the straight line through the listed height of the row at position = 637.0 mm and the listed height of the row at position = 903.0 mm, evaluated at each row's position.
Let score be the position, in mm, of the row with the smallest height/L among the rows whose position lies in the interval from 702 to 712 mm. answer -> 707.0 mm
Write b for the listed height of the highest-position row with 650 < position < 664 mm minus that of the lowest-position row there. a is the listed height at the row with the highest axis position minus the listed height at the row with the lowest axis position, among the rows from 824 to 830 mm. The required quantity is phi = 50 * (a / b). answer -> 373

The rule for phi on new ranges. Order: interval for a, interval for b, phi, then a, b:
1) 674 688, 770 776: -2300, -46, 1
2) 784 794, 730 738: 239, -43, -9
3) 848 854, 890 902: 247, 79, 16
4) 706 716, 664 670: 21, 13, 31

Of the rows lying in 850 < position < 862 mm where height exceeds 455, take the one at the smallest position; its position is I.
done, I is 853.0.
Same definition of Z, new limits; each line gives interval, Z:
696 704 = 465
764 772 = 471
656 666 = 457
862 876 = 494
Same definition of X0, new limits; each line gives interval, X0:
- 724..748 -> 18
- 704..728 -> 25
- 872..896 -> 21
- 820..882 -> 104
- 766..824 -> 37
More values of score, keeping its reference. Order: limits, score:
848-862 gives 855.0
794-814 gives 809.0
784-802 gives 799.0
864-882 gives 879.0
